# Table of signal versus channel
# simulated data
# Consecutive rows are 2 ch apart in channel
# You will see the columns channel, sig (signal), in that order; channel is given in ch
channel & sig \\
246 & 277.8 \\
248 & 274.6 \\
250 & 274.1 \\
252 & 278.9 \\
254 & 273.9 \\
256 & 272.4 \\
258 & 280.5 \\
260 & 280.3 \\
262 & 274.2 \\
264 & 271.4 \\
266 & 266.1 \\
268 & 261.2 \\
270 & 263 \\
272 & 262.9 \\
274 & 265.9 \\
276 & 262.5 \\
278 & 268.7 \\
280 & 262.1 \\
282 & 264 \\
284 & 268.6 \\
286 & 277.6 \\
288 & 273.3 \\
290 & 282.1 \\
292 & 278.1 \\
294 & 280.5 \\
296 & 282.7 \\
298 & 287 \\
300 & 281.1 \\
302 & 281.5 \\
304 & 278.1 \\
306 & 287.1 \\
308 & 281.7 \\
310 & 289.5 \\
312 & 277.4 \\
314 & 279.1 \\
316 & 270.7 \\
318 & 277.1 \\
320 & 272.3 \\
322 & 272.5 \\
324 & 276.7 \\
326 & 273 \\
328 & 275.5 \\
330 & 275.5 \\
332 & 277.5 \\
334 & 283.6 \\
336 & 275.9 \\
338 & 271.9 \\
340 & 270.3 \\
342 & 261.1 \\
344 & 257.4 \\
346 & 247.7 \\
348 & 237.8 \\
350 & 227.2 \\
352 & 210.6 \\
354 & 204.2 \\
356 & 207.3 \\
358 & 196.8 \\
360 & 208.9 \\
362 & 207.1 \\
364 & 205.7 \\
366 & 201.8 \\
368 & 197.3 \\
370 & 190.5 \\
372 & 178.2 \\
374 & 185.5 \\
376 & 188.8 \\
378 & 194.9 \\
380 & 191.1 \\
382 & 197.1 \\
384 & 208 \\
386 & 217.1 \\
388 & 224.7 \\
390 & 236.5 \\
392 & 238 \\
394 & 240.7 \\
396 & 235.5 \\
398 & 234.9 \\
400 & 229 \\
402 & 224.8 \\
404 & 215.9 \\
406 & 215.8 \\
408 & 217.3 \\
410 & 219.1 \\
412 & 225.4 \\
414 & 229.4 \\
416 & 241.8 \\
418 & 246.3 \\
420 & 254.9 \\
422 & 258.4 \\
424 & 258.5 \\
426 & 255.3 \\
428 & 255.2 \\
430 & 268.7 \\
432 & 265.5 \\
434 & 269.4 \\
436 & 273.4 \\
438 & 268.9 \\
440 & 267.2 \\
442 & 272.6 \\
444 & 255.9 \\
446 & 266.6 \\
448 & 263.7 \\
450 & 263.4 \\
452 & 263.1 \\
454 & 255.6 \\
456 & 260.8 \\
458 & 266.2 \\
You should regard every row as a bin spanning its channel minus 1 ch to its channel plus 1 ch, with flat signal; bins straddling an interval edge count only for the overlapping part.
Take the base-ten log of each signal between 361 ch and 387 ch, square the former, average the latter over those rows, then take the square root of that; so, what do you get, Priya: 2.29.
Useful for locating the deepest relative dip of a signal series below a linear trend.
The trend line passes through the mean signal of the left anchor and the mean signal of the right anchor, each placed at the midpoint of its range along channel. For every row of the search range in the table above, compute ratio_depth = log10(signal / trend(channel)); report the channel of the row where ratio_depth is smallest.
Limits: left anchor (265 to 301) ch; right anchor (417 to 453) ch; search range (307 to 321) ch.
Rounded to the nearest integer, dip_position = 316 ch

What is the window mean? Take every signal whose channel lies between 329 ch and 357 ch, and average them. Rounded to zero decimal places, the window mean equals 251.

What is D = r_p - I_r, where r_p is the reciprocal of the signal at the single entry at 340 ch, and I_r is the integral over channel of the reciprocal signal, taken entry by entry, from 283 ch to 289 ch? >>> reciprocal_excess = -0.0183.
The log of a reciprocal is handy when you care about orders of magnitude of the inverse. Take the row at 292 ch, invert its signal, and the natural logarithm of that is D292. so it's -5.63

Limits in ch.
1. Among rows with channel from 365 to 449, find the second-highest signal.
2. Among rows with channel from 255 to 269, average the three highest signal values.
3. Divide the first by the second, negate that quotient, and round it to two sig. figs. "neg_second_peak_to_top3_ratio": -0.98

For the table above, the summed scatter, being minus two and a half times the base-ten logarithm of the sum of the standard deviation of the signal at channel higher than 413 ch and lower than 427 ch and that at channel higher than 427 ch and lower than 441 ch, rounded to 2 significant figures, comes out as -3.0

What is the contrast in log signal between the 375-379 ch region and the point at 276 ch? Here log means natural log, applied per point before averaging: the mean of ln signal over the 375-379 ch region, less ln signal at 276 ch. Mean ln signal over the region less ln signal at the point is -0.31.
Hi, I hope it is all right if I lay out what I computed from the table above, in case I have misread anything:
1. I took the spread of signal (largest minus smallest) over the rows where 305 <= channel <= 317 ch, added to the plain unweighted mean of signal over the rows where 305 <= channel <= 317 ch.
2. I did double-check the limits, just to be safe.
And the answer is 300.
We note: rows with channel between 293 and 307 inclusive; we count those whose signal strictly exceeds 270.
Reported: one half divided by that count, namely 0.07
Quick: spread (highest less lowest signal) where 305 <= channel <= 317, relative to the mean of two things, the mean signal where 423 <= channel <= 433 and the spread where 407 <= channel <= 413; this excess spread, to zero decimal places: -116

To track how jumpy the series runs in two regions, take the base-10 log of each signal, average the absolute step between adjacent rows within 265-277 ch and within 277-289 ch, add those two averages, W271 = 0.013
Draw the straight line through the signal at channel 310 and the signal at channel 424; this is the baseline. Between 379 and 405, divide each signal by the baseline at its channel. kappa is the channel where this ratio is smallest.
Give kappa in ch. 380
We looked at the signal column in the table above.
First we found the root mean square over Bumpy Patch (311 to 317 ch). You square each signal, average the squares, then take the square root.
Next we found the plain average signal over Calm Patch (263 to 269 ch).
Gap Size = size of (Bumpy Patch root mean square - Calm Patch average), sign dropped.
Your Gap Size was 10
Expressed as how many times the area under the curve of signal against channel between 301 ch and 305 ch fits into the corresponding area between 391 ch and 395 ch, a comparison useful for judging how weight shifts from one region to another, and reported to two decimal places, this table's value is 0.86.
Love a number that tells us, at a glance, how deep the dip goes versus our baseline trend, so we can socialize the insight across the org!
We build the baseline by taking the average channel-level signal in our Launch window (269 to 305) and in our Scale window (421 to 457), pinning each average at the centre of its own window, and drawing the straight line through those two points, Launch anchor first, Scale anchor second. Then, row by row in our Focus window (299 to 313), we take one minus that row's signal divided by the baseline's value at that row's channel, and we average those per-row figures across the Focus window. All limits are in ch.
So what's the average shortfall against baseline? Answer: -0.04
